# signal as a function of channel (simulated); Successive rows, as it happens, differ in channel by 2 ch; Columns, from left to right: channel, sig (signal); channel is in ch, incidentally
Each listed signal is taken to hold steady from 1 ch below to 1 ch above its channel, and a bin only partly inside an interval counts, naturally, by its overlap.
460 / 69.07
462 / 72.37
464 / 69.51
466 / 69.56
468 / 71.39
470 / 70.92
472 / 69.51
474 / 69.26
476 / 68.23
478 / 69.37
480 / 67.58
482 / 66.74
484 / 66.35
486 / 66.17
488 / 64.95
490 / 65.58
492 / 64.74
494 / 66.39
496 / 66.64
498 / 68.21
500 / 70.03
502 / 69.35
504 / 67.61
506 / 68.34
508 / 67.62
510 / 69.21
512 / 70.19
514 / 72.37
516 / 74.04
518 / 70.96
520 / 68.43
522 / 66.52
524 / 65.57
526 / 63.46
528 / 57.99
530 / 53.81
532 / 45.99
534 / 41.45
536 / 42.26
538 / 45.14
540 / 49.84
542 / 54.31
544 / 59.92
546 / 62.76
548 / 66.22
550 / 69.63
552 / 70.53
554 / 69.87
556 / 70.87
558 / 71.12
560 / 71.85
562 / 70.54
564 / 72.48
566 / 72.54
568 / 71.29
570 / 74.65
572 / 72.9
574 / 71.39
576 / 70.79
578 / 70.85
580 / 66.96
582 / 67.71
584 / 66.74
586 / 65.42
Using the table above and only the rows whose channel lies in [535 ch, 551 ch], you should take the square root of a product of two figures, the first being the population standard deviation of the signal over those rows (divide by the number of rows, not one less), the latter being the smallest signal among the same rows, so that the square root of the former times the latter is 19.9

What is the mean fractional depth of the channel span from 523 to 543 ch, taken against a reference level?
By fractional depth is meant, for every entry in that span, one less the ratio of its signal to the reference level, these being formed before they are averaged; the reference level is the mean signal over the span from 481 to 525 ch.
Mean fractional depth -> 0.24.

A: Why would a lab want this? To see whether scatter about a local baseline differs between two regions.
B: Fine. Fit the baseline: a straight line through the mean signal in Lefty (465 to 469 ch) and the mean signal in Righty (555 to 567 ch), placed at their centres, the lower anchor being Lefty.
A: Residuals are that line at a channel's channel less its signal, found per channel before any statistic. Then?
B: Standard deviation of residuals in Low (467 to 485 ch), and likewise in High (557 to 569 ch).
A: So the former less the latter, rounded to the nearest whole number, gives 1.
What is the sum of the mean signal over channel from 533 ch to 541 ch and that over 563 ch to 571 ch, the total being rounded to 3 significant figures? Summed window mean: 117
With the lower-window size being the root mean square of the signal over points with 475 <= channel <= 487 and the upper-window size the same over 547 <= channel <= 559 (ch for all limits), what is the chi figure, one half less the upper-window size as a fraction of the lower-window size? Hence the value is -0.53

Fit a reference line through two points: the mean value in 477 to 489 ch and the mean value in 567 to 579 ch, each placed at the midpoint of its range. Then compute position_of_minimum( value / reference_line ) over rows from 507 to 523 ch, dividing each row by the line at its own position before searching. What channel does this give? 522 ch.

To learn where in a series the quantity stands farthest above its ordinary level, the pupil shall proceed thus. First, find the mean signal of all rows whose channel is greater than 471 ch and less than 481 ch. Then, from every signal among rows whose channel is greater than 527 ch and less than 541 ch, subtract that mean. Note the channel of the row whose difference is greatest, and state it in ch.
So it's 528 ch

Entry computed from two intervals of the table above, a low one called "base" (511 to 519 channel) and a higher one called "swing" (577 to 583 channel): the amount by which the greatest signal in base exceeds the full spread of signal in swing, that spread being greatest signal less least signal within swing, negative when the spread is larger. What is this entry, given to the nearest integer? 70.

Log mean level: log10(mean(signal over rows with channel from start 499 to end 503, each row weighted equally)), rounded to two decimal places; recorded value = 1.84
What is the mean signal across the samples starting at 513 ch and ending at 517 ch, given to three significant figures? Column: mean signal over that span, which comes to 73.2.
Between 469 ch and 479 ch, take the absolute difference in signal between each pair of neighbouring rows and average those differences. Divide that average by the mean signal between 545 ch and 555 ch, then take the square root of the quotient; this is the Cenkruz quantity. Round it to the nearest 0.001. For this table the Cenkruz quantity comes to 0.119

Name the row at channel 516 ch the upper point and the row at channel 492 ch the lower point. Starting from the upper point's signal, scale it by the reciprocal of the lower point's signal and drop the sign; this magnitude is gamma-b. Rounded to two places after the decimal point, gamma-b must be 1.14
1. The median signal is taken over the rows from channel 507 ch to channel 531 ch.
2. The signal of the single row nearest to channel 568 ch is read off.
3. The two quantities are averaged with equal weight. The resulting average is 70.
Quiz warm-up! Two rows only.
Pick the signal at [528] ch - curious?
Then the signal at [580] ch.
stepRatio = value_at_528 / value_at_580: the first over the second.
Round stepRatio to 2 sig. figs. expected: 0.87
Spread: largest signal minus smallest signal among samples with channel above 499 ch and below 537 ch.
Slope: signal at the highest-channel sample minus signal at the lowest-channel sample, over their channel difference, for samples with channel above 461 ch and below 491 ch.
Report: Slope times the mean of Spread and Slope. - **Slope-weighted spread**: -3.9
